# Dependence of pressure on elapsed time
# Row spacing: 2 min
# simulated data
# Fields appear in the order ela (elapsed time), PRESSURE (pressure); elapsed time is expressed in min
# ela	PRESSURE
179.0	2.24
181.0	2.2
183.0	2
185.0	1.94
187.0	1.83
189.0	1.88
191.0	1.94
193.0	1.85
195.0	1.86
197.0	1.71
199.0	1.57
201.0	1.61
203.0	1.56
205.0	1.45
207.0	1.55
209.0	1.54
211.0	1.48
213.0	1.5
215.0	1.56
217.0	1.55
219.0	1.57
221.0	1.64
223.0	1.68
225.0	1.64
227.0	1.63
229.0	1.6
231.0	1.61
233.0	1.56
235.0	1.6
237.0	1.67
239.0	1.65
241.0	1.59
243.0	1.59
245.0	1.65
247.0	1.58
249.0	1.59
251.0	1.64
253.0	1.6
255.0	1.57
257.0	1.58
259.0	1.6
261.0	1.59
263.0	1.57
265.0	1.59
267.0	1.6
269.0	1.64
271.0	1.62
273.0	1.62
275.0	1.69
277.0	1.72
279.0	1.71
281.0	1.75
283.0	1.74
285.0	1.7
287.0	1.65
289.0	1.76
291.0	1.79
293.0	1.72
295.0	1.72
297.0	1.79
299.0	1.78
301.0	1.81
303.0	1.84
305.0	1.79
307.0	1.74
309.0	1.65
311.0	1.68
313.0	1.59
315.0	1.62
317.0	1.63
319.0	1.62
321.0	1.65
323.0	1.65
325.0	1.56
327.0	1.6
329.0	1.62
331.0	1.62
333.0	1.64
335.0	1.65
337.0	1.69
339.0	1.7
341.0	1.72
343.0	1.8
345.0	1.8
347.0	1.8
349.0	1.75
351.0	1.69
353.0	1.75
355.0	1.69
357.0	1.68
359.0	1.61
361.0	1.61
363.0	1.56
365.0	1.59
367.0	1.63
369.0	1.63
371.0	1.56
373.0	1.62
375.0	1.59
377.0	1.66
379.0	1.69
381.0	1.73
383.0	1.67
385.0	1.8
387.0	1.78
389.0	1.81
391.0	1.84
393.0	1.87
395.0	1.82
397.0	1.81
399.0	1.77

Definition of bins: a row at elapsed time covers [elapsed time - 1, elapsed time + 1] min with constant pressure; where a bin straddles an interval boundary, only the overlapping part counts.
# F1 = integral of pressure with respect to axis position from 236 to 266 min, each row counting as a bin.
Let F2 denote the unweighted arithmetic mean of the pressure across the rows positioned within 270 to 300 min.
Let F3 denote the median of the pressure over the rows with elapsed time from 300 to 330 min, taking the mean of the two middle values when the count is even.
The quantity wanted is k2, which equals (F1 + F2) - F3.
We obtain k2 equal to 48.2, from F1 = 48.1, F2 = 1.72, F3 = 1.65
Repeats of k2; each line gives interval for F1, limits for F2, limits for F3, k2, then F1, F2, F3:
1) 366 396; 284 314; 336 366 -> 51.4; 51.4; 1.73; 1.69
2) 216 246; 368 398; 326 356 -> 48.5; 48.5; 1.73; 1.69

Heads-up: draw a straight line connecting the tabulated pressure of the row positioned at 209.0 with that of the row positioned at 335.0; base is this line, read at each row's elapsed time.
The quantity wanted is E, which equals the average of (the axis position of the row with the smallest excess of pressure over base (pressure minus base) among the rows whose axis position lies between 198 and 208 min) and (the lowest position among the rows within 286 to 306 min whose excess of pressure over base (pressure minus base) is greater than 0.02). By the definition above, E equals 246 min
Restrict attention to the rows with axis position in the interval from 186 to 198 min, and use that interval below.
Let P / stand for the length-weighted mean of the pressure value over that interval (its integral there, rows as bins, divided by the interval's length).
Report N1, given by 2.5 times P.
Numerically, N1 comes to 4.61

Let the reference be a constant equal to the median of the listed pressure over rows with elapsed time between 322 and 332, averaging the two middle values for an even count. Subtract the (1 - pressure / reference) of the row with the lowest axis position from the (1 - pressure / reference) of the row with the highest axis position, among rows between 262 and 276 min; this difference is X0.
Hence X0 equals -0.07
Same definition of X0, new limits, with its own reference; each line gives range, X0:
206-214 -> 0.03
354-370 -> 0.04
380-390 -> -0.05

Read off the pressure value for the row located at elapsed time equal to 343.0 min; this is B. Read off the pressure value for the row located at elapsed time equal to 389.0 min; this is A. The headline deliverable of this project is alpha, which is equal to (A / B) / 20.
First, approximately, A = 1.81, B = 1.8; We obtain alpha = 0.050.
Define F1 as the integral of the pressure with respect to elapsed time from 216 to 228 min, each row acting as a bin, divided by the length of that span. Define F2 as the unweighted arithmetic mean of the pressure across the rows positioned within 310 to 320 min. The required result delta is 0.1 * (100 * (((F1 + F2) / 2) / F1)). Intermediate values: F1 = 1.62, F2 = 1.63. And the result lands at 10.0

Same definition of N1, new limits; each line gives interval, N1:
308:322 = 4.09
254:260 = 3.96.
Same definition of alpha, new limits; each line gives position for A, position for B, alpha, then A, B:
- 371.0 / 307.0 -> 0.045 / 1.56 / 1.74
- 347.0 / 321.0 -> 0.055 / 1.8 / 1.65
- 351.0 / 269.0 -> 0.052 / 1.69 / 1.64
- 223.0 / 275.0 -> 0.050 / 1.68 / 1.69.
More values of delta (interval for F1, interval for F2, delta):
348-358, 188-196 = 10.5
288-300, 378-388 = 9.9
